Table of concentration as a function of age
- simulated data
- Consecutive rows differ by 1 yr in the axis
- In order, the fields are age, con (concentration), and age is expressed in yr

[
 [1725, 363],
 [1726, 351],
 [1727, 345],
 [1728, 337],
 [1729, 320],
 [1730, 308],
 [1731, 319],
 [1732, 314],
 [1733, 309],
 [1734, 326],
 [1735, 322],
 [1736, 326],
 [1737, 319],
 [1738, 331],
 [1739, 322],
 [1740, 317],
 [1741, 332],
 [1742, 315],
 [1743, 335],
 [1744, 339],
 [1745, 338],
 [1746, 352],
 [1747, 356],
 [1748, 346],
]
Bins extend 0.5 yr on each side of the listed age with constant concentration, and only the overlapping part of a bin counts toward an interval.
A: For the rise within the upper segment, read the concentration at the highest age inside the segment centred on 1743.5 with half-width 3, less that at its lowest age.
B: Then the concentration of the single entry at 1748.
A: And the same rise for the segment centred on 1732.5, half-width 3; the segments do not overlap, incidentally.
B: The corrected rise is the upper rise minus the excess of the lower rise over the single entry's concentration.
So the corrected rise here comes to 352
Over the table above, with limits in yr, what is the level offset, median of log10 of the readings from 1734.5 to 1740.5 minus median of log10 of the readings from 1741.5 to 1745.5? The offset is -0.019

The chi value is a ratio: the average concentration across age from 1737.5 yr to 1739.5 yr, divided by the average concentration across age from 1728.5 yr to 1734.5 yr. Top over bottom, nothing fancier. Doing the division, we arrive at 1.03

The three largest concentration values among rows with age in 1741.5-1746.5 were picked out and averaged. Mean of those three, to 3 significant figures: 343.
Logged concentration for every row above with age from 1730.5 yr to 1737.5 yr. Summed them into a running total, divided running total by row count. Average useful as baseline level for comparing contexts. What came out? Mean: 319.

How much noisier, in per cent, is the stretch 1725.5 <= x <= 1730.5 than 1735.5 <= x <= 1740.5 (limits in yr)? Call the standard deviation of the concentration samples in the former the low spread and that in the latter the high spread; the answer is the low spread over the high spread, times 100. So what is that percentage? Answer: 318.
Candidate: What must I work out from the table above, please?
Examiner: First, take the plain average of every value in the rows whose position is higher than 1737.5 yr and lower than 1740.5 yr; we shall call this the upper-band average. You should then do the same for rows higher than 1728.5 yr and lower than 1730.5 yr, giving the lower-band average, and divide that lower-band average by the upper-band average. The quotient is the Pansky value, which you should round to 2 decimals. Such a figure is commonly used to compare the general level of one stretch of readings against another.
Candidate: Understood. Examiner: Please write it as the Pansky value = 0.97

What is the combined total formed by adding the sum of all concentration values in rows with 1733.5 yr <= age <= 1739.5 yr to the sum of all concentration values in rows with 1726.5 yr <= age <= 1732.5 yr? 3889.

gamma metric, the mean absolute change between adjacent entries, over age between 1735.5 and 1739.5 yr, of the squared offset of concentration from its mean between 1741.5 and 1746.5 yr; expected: 204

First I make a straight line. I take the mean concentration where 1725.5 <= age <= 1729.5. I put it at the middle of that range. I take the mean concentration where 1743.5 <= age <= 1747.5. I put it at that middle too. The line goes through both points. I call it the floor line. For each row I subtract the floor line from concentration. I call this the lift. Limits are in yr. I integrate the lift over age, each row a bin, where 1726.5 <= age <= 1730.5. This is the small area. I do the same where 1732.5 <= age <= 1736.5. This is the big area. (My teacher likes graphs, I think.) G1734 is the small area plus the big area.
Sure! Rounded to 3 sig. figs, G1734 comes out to -127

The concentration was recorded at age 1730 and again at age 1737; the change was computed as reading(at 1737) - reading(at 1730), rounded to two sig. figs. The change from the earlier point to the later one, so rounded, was 11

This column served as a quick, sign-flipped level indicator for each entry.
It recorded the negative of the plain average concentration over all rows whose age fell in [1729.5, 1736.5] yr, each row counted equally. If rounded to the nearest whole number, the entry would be -318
